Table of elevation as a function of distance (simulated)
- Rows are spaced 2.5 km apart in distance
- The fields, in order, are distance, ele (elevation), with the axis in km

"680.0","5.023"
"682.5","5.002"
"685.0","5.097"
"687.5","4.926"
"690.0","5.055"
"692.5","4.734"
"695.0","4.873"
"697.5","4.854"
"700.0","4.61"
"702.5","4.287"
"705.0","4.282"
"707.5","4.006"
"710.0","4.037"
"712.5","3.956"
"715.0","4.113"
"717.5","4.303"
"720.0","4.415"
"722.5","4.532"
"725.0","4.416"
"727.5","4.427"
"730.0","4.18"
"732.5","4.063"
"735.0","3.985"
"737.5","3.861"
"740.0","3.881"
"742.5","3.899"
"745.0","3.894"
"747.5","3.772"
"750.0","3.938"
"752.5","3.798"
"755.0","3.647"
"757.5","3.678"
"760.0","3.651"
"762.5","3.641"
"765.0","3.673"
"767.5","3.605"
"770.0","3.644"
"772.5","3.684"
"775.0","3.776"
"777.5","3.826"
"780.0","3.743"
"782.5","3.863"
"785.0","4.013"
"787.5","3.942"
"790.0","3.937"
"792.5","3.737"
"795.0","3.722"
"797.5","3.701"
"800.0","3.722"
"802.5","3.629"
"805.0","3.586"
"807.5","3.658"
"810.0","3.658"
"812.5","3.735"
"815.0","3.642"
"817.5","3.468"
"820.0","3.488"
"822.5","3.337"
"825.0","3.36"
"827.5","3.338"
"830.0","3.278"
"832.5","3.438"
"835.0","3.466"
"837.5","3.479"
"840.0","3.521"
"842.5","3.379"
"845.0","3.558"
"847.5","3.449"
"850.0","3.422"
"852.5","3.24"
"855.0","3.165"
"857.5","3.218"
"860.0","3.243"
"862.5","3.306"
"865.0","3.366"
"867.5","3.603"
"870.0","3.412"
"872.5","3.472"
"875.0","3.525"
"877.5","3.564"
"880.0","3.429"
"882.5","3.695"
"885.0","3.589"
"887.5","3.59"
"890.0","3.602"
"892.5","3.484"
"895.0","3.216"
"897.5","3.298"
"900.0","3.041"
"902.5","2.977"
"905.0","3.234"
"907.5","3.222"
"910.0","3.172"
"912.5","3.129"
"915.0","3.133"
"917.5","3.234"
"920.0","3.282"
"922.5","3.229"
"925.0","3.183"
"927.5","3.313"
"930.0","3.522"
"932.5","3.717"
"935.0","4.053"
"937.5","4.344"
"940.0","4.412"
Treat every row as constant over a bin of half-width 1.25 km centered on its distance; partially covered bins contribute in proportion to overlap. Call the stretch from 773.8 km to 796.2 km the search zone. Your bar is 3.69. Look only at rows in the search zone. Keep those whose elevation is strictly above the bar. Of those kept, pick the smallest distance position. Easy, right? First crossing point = 775.0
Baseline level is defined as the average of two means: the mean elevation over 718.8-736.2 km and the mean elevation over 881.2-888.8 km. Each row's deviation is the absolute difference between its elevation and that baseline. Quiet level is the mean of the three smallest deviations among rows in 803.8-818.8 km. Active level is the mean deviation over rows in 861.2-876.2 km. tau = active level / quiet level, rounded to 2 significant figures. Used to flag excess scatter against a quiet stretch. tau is 1.9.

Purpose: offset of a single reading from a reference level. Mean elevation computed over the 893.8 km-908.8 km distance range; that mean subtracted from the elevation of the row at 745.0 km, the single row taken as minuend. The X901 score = 0.73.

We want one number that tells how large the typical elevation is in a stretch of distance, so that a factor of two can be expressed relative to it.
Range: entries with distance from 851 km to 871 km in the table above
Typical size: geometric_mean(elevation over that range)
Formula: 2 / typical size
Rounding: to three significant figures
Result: 0.603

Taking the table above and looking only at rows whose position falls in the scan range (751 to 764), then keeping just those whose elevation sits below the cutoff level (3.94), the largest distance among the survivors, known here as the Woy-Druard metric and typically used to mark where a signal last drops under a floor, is 762.5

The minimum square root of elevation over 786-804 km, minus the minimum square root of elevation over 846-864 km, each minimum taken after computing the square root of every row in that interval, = 0.13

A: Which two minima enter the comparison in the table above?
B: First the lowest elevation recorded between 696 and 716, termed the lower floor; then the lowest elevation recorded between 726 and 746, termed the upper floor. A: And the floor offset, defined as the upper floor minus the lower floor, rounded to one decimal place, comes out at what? -0.1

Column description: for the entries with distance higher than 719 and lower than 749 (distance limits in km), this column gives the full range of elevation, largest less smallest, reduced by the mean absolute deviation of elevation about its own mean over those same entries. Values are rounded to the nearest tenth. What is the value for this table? 0.5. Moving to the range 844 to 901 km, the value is 0.5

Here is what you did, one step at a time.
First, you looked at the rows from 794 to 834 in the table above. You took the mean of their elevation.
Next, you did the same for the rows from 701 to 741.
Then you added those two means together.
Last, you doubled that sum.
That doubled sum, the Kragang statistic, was 15.4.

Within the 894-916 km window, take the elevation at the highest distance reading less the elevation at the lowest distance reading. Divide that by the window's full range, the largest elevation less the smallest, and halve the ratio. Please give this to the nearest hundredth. -0.13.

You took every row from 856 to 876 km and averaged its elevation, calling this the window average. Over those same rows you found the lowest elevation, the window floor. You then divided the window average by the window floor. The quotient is 1.05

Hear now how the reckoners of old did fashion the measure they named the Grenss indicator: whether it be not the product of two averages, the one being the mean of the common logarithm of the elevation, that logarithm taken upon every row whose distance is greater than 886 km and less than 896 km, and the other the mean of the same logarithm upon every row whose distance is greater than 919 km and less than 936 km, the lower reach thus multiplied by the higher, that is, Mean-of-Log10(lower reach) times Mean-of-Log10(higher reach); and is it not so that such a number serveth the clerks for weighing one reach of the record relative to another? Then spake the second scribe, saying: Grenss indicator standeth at 0.29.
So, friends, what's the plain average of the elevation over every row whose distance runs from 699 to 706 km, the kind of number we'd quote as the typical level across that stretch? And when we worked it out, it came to 4.39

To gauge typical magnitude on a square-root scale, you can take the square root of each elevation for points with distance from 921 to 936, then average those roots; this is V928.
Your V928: 1.87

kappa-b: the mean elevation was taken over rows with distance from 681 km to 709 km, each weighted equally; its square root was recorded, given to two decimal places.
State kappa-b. 2.17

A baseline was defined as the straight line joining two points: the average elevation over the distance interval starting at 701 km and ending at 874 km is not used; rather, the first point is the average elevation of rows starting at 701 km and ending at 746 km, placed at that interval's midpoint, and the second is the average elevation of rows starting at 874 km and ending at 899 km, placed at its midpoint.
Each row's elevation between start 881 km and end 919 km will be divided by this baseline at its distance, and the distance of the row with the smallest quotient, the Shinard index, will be 902.5 km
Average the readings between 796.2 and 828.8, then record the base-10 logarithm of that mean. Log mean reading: 0.55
